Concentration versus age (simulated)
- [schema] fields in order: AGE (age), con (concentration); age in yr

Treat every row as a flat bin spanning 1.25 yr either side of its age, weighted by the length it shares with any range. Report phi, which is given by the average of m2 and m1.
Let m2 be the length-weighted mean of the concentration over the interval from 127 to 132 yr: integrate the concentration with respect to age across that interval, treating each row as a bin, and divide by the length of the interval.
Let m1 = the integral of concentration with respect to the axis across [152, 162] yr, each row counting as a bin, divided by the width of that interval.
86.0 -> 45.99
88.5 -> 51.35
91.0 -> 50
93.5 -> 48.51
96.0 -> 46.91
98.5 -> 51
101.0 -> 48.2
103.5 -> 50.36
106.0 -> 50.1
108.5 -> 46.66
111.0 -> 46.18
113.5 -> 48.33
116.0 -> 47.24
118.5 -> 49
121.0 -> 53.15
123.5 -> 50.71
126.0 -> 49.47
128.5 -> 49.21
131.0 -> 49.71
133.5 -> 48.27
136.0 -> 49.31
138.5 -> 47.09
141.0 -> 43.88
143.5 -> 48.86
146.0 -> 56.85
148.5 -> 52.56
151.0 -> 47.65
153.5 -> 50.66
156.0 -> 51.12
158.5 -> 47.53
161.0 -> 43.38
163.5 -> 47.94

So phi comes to 48.9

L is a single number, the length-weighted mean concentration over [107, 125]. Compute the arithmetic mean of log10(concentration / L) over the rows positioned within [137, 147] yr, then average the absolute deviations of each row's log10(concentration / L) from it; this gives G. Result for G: 0.033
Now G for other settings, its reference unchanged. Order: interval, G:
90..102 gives 0.011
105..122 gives 0.016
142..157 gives 0.019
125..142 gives 0.014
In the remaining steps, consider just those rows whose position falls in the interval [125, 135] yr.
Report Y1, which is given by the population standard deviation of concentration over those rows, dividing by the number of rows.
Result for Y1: 0.5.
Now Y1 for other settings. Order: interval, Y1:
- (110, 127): 2.1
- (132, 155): 3.5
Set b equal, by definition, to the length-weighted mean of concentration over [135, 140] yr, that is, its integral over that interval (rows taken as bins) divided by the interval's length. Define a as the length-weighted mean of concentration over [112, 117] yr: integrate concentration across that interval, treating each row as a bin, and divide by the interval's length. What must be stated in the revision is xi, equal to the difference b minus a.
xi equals 0.2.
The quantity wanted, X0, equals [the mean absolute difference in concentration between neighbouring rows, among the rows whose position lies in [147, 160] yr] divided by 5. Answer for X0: 0.60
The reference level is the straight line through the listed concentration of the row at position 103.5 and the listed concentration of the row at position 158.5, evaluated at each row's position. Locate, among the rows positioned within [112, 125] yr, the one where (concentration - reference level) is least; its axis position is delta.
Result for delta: 116.0 yr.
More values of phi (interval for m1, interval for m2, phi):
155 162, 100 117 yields 47.8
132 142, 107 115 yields 47.2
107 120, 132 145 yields 47.7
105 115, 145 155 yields 49.8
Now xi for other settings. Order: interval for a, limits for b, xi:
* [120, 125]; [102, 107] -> -1.6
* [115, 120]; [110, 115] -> -1.1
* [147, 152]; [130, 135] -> -1.6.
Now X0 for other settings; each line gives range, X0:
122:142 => 0.28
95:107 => 0.47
